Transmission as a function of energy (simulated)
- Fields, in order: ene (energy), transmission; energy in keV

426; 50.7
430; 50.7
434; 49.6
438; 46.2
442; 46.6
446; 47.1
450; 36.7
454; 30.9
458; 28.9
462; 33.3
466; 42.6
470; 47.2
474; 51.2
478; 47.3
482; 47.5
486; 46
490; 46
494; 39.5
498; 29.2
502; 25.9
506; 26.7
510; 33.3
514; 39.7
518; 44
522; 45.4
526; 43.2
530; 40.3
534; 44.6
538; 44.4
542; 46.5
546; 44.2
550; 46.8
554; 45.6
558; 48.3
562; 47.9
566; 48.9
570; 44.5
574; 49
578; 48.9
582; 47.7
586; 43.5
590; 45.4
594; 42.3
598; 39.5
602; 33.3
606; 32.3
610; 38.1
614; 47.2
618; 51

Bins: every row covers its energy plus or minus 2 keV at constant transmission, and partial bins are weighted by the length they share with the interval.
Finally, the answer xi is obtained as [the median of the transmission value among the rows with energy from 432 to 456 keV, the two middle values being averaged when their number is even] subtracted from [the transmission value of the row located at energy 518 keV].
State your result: -2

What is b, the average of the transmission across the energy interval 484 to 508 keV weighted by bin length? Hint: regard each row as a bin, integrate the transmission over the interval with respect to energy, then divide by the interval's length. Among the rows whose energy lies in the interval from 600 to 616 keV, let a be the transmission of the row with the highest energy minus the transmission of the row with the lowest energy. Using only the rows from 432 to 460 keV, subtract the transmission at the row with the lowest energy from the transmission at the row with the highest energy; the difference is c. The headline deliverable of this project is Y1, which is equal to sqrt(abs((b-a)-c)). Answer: 6.5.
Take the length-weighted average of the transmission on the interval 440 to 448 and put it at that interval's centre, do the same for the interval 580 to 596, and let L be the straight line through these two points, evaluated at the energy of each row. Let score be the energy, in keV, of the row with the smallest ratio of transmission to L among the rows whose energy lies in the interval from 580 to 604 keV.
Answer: 602 keV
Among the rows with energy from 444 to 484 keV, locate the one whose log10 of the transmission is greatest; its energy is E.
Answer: 474 keV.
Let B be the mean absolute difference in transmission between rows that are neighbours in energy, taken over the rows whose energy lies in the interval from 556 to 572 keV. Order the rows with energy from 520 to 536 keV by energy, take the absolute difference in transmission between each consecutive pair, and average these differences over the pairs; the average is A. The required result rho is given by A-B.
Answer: 1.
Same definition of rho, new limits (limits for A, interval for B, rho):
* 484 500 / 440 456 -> 0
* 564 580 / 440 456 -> -3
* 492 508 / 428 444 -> 3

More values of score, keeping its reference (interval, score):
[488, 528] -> 502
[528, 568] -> 530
